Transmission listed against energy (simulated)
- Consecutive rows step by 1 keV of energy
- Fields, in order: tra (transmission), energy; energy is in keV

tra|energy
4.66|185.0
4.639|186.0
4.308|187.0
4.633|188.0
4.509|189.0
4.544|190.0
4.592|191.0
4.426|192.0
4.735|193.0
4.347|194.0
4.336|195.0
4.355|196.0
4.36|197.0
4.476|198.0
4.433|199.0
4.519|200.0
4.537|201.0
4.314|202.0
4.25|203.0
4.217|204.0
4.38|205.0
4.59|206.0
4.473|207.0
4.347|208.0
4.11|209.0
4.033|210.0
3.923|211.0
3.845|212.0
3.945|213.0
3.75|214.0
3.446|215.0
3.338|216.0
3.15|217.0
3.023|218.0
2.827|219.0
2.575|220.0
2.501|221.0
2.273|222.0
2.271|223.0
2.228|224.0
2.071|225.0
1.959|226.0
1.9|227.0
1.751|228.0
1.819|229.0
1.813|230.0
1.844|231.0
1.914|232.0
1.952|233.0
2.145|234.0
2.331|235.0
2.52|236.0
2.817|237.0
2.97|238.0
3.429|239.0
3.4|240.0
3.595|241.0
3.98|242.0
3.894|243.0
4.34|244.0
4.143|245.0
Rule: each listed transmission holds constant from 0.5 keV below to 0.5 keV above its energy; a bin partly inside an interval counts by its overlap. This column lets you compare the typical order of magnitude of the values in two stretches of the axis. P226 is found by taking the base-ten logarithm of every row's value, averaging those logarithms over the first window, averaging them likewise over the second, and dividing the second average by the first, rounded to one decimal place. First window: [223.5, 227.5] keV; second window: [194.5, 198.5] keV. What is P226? 2.1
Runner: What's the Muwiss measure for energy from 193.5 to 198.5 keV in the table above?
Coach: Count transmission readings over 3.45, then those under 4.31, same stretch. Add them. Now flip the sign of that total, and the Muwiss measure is -5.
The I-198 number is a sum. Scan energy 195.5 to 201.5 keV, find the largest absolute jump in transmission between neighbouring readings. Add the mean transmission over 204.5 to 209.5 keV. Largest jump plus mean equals 4.5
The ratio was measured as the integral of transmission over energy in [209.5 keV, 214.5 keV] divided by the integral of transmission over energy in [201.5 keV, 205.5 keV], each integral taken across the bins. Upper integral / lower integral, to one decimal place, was 1.1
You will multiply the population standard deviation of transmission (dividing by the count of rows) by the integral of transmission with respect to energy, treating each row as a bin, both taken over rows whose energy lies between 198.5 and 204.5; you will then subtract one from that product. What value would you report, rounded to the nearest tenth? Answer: 2.3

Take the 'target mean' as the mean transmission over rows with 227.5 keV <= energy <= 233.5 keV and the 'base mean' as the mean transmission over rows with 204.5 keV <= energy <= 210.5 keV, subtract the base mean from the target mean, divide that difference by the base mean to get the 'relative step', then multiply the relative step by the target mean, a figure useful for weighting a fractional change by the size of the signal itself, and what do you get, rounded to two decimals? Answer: -1.06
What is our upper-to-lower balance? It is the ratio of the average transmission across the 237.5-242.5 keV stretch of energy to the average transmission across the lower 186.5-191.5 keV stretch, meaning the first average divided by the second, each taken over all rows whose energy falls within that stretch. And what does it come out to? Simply 0.77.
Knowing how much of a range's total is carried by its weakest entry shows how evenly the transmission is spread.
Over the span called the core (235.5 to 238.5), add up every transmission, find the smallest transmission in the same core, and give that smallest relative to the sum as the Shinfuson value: 0.30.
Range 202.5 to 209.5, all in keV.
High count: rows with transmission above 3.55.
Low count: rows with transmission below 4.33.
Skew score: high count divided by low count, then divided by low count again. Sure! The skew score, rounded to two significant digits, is 0.78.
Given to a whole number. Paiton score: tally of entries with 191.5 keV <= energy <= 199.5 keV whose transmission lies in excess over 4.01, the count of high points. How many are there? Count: 8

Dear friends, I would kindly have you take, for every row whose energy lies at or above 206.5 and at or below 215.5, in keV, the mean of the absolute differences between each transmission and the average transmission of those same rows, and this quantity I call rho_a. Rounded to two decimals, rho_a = 0.23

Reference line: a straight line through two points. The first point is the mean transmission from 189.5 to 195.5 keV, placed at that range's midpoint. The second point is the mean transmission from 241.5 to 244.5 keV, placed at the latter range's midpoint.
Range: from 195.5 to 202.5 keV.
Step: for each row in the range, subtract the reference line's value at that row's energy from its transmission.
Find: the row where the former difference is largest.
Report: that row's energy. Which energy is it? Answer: 201.0 keV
